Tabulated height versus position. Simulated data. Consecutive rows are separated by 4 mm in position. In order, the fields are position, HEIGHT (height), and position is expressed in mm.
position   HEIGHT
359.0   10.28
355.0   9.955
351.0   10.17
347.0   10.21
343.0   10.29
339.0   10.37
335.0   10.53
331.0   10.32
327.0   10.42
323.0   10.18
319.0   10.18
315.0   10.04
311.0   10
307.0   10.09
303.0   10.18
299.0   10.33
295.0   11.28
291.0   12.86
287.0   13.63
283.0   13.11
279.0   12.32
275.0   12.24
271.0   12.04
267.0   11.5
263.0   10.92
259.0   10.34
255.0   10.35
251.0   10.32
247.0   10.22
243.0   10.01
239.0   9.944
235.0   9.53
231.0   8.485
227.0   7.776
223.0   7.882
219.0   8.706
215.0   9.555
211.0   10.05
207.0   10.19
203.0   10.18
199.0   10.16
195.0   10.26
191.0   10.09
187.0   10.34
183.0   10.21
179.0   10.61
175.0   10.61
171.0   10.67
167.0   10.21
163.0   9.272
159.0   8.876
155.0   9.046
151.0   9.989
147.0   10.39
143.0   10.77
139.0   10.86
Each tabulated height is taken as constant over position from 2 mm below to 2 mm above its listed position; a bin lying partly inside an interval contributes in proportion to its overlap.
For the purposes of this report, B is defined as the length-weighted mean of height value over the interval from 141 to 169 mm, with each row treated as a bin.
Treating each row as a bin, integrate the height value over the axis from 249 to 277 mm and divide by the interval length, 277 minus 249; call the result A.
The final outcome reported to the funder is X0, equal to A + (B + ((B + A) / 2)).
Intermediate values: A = 11.1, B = 9.79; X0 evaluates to 31.3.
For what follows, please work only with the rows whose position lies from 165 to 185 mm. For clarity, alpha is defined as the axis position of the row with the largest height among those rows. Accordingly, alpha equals 171.0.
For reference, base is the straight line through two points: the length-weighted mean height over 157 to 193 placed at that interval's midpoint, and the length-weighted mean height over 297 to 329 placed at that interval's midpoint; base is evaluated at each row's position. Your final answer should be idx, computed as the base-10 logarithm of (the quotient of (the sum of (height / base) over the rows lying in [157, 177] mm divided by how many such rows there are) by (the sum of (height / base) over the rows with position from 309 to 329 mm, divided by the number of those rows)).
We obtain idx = -0.007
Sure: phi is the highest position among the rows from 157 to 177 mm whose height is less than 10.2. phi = 163.0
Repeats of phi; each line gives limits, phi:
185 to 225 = 223.0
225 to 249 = 243.0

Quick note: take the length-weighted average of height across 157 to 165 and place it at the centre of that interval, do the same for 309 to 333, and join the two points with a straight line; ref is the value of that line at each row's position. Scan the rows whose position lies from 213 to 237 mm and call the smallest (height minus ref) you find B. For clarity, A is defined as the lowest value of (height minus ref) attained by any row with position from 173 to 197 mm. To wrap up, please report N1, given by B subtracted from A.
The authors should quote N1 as 2.6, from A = 0.8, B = -1.8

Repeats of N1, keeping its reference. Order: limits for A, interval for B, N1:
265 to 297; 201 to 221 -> 2.0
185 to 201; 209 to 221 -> 1.6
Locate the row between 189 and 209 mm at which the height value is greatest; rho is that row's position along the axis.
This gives 195.0 mm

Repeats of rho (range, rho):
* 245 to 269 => 267.0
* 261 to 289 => 287.0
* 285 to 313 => 287.0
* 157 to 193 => 171.0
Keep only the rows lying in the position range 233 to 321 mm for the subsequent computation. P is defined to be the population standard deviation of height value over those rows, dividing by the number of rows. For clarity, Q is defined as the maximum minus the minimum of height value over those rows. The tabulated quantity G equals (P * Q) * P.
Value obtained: 5.64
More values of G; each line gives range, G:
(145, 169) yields 0.53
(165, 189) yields 0.02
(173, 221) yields 0.46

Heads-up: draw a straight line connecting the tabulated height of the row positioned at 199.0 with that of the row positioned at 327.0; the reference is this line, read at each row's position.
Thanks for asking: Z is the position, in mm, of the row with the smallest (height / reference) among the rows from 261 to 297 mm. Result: 263.0 mm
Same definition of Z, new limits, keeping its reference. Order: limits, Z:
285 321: 311.0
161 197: 163.0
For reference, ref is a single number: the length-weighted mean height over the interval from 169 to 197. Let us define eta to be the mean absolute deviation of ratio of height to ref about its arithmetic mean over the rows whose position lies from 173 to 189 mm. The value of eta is 0.02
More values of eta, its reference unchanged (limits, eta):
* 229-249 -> 0.05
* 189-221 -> 0.04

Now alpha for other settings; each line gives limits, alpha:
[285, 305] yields 287.0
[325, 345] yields 335.0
